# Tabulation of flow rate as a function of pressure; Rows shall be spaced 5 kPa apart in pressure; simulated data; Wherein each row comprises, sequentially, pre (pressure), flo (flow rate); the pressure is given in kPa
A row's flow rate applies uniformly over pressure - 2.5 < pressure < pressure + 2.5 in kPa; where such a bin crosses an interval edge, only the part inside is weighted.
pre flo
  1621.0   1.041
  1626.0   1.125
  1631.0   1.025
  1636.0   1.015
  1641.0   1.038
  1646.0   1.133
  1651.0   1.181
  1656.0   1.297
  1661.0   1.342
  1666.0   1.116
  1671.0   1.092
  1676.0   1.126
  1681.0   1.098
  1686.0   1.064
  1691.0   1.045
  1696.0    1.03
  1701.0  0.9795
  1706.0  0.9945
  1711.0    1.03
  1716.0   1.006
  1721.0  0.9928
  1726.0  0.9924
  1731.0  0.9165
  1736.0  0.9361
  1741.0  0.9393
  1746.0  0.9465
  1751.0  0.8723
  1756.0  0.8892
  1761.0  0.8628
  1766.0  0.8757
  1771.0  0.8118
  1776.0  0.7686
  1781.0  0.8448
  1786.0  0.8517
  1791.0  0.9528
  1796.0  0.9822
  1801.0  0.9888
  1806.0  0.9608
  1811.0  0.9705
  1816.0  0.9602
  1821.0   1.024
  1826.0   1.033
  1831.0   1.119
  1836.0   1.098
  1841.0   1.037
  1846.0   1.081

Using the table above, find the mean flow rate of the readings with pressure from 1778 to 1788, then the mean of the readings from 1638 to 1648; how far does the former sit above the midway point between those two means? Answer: -0.12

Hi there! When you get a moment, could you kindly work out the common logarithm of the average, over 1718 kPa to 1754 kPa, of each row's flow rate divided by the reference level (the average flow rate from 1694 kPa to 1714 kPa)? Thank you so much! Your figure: -0.029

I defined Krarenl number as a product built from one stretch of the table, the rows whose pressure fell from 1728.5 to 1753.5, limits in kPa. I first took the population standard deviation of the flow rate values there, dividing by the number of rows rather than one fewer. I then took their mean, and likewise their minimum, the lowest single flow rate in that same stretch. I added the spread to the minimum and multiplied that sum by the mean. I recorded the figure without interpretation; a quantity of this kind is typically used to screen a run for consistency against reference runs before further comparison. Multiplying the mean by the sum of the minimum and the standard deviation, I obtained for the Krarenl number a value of 0.83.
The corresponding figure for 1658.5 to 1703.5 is 1.18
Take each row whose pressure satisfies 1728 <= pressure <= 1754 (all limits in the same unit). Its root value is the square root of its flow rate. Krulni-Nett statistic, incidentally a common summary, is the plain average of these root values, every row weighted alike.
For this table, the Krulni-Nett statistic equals 0.96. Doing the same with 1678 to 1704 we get 1.02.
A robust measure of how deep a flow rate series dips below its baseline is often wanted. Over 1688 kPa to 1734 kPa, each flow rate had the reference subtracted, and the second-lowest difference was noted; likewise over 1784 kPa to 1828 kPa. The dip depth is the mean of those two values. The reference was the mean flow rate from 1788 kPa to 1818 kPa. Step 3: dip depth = 0.00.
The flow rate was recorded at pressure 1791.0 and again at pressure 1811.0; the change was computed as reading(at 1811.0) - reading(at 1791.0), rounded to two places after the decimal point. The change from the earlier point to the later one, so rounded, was 0.02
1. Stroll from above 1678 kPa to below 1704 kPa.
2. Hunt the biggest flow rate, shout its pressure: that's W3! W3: 1681.0 kPa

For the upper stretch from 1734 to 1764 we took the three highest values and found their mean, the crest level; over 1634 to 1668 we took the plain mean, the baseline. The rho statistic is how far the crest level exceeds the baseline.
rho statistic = -0.22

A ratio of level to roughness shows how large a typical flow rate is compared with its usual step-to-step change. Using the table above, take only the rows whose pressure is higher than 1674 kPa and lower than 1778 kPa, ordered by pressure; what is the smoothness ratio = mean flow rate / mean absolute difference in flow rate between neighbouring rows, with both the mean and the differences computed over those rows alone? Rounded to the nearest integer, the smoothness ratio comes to 33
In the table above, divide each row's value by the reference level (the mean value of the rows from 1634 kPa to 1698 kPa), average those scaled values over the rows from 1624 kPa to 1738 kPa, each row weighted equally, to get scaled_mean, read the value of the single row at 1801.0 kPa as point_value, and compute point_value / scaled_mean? 1.0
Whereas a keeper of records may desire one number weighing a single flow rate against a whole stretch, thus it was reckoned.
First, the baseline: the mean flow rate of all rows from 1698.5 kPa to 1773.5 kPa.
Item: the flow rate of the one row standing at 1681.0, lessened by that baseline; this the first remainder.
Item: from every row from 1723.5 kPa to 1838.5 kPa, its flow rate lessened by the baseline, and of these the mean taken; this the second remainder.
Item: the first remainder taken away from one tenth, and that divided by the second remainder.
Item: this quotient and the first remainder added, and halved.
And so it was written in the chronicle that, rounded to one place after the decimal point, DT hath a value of -11.6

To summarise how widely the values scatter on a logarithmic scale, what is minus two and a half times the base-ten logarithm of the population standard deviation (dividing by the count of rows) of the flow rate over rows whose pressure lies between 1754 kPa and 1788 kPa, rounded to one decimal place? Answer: 3.5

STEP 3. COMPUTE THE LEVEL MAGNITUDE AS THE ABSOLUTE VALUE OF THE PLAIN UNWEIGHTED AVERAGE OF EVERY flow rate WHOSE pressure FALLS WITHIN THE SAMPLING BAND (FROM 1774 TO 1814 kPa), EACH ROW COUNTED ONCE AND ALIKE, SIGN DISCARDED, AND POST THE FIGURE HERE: 0.92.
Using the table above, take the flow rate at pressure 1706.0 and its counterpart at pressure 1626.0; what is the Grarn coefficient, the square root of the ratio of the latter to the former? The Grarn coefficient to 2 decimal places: 1.06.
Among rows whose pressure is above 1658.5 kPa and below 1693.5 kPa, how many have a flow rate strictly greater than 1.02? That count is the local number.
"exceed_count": 7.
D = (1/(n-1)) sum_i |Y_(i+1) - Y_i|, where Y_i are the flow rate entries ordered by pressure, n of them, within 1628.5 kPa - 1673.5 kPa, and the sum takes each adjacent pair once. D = 0.073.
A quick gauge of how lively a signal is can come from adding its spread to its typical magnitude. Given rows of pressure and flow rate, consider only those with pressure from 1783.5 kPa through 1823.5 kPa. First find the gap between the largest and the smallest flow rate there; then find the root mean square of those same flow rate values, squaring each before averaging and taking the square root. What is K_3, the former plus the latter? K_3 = 1.13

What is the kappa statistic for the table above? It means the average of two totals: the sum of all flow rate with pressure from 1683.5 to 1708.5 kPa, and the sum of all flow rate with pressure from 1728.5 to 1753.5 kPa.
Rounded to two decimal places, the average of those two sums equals 4.86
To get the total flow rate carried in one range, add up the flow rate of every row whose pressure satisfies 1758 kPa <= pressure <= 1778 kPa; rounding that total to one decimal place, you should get 3.3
